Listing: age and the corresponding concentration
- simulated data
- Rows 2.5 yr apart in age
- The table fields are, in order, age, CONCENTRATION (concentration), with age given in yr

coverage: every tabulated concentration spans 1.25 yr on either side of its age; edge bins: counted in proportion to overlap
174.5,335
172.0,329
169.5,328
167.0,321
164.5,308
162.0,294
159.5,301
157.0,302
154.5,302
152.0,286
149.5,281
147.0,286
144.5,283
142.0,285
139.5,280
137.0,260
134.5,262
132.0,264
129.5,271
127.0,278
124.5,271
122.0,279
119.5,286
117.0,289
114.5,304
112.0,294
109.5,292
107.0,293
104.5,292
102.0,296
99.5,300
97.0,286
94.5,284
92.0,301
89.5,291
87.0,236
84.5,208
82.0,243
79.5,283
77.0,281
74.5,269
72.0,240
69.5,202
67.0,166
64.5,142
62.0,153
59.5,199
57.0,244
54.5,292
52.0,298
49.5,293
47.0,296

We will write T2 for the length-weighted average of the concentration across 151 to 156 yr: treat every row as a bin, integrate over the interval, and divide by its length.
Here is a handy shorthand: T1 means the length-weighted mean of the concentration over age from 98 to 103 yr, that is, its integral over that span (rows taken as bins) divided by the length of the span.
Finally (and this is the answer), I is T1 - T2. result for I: 3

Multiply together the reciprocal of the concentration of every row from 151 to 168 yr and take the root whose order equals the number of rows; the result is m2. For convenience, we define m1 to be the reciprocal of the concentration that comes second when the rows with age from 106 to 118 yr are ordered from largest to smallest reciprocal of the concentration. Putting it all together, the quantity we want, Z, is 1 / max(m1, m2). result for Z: 292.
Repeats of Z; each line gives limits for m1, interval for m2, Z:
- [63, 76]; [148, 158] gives 166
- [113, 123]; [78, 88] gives 241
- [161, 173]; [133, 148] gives 276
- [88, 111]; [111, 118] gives 286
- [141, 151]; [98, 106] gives 283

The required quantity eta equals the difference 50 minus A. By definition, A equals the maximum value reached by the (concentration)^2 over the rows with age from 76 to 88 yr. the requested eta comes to -80039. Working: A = 80089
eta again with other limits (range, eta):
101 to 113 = -87566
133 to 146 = -81175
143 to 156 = -91154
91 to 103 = -90551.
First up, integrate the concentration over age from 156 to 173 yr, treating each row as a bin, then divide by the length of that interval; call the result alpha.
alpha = 312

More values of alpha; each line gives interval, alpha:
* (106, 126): 288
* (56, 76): 202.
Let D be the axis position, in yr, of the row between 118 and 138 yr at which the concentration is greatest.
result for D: 119.5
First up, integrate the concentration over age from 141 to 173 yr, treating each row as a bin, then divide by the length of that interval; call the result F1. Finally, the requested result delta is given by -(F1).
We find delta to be -300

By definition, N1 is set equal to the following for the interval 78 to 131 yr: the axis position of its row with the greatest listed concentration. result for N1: 114.5 yr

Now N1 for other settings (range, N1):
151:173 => 172.0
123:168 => 167.0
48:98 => 92.0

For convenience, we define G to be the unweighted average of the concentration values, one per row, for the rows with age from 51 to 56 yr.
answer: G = 295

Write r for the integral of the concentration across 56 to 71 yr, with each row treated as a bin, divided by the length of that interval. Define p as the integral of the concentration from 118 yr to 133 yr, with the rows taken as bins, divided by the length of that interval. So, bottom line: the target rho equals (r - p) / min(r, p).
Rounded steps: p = 275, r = 184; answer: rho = -0.49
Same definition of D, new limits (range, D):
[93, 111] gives 99.5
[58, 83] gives 79.5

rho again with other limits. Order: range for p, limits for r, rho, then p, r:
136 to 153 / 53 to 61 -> -0.15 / 280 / 244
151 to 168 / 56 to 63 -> -0.52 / 302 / 199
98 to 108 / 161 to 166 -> 0.02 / 295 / 302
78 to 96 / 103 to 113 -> 0.11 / 264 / 293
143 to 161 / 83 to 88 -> -0.31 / 292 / 222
